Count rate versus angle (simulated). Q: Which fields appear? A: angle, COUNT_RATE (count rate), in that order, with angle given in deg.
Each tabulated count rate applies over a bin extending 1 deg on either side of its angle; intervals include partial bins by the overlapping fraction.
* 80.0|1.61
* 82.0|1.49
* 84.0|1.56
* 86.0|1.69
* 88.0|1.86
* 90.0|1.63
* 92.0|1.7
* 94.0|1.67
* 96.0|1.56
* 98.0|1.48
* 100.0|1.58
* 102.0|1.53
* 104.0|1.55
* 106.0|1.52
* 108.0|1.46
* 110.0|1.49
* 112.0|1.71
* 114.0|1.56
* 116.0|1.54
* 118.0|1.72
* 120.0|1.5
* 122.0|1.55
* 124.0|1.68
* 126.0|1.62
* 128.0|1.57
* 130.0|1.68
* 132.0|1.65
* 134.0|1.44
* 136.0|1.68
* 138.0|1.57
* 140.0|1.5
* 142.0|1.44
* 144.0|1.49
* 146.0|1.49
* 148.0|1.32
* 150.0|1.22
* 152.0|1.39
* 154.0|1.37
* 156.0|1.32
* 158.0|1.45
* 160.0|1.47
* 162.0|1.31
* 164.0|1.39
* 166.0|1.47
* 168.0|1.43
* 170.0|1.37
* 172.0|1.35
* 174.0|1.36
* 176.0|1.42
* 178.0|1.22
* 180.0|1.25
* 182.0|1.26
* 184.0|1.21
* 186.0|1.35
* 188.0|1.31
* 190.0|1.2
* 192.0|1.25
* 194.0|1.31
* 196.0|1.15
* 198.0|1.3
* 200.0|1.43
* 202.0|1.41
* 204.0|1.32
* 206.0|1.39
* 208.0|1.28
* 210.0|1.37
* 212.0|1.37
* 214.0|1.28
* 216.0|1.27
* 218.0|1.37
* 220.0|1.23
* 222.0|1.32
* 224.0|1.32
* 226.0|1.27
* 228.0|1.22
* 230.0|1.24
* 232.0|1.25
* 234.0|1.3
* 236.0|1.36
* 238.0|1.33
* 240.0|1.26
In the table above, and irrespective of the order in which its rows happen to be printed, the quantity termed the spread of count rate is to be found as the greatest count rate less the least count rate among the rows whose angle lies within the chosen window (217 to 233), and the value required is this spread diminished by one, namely -0.85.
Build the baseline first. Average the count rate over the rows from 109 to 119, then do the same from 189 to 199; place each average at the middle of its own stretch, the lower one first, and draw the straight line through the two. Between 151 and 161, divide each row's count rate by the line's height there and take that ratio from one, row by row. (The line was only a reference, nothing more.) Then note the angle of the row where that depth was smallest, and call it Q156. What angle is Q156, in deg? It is 160.0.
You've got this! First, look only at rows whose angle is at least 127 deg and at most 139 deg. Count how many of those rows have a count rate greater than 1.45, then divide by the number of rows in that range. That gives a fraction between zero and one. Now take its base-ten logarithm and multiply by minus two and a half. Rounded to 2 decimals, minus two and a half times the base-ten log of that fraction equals 0.20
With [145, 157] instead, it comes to 1.95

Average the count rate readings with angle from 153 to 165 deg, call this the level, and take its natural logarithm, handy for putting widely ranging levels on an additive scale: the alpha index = 0.33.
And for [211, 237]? 0.26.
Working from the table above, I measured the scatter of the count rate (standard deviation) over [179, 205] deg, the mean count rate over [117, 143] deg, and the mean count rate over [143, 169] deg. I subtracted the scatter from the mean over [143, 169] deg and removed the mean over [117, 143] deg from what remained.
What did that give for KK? -0.27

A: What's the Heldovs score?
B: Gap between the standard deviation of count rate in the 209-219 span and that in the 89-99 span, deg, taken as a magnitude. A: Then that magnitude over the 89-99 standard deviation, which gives 0.41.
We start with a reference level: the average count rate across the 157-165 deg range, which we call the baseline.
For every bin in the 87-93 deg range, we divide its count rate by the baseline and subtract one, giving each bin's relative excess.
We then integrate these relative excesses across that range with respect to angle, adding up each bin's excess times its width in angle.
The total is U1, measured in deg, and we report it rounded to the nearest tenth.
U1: 1.4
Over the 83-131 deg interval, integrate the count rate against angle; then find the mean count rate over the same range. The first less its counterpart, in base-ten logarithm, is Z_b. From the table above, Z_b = 1.876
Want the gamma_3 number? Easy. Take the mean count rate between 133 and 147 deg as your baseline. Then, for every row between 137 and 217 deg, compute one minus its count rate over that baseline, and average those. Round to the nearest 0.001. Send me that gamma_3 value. 0.108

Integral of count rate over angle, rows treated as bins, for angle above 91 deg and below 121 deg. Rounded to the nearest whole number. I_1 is 47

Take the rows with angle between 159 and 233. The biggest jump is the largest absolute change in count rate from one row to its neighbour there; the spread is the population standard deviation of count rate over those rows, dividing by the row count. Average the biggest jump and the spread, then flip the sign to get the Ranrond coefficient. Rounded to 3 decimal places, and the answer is -0.139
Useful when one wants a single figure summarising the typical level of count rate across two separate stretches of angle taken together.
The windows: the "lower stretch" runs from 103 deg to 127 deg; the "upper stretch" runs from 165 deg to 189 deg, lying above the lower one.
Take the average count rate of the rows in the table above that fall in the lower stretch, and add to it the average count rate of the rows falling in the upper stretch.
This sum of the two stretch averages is 2.91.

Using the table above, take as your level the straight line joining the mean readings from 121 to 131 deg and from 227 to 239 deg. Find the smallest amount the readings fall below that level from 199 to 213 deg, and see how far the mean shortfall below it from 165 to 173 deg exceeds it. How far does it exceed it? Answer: 0.12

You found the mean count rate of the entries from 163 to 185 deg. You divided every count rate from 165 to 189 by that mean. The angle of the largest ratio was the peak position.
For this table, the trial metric 166.0 deg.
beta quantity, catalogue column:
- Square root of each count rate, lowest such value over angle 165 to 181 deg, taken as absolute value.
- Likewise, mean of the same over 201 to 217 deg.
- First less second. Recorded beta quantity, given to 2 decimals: -0.05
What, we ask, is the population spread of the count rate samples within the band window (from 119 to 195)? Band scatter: 0.14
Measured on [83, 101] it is 0.10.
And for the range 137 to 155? 0.10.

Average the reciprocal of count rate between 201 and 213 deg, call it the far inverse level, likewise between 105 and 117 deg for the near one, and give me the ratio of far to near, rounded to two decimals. 1.14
